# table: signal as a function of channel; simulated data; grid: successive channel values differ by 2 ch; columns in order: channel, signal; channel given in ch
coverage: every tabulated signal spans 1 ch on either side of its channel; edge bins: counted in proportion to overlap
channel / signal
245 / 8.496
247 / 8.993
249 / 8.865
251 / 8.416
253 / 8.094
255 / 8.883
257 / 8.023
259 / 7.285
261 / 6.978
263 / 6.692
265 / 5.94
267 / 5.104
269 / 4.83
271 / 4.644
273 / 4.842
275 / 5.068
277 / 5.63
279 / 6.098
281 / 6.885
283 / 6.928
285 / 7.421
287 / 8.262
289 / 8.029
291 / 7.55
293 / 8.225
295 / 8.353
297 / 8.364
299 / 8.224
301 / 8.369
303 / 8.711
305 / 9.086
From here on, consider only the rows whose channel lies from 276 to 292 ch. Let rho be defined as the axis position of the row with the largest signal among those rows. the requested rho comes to 287 ch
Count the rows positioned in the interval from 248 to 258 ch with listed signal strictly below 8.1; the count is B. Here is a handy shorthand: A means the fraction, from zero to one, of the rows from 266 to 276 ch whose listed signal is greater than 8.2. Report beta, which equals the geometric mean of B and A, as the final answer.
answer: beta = 0.0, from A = 0.0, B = 2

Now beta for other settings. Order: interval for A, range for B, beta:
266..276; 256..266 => 0.0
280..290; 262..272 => 1.0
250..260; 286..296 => 0.9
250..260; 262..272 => 1.4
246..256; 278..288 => 1.8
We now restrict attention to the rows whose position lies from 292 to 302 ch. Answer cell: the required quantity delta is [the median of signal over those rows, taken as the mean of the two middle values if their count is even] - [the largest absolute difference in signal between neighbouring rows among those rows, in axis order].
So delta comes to 8.2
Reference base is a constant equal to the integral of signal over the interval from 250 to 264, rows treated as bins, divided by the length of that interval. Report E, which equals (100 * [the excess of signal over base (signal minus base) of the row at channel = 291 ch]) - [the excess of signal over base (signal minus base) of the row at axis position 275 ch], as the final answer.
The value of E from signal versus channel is -19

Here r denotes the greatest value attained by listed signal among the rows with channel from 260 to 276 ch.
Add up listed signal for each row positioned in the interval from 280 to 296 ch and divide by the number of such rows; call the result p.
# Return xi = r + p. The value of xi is 14.7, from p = 7.7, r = 6.978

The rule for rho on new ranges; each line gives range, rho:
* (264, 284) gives 283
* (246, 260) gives 247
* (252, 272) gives 255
